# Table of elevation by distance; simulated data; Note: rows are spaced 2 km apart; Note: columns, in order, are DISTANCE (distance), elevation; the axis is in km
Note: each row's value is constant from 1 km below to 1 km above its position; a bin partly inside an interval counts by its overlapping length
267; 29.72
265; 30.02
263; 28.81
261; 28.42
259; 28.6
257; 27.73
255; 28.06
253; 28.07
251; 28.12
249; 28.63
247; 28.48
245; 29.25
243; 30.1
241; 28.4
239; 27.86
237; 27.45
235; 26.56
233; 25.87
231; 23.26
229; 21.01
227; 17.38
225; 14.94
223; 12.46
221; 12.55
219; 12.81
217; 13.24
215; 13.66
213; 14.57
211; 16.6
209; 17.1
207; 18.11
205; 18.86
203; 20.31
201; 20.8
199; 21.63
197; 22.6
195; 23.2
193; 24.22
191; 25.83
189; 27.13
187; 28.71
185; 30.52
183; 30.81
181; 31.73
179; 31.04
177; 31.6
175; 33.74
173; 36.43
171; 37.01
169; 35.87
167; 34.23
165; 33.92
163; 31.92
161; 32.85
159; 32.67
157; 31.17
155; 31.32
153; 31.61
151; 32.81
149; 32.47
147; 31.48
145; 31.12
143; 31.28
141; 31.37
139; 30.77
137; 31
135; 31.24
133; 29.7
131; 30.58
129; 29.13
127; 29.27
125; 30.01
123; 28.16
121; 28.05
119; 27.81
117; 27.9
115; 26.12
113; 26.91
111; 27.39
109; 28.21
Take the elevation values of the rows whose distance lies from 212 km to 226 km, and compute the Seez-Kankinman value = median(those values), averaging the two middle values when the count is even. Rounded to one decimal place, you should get 13.2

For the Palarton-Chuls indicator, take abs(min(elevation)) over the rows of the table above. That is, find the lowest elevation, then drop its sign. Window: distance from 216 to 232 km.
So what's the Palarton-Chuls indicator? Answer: 12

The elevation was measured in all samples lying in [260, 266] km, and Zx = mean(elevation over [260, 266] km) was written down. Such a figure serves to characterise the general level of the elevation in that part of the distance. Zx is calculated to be 29.1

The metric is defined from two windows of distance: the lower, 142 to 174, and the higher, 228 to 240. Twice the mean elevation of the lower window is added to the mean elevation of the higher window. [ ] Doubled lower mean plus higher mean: 91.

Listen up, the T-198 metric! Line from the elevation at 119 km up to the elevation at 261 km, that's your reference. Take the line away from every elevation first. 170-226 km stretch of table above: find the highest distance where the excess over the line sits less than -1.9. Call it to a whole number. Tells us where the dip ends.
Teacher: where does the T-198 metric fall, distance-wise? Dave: 225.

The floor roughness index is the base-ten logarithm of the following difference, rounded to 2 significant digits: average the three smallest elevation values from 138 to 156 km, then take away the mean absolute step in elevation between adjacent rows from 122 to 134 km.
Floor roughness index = 1.5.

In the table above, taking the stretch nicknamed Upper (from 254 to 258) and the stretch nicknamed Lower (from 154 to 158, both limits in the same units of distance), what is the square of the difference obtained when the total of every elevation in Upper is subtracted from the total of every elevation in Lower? 45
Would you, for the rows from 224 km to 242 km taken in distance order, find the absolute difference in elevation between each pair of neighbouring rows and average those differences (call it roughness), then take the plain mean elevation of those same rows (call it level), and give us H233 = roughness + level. 25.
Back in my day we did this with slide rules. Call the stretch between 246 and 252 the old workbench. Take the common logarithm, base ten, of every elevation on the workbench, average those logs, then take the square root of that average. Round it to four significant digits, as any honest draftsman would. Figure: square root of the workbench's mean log 1.206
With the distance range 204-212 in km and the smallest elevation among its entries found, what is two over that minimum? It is 0.12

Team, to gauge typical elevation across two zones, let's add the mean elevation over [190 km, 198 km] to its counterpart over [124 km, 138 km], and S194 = 54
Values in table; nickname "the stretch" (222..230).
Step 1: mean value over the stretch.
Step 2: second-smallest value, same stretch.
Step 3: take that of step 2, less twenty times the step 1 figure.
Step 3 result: -314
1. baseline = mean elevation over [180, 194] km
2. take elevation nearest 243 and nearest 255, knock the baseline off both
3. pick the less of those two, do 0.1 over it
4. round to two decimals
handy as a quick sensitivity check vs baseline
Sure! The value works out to -0.28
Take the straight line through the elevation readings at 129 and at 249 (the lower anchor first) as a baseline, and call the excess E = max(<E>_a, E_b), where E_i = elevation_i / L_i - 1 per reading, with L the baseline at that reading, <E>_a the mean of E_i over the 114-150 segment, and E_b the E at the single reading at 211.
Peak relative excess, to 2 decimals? 0.03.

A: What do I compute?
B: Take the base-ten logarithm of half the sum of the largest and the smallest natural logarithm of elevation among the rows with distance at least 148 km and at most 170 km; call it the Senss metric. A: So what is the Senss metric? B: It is 0.545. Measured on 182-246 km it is 0.474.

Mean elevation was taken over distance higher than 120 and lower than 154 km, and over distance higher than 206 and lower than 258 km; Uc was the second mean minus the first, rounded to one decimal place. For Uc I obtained -8.6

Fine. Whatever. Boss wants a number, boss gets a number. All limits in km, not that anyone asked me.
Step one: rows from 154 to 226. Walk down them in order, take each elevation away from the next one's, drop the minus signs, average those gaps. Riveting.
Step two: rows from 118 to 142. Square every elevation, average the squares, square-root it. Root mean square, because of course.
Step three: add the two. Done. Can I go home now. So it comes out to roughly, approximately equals 30.8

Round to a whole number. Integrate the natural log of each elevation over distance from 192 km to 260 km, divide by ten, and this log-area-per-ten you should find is 21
